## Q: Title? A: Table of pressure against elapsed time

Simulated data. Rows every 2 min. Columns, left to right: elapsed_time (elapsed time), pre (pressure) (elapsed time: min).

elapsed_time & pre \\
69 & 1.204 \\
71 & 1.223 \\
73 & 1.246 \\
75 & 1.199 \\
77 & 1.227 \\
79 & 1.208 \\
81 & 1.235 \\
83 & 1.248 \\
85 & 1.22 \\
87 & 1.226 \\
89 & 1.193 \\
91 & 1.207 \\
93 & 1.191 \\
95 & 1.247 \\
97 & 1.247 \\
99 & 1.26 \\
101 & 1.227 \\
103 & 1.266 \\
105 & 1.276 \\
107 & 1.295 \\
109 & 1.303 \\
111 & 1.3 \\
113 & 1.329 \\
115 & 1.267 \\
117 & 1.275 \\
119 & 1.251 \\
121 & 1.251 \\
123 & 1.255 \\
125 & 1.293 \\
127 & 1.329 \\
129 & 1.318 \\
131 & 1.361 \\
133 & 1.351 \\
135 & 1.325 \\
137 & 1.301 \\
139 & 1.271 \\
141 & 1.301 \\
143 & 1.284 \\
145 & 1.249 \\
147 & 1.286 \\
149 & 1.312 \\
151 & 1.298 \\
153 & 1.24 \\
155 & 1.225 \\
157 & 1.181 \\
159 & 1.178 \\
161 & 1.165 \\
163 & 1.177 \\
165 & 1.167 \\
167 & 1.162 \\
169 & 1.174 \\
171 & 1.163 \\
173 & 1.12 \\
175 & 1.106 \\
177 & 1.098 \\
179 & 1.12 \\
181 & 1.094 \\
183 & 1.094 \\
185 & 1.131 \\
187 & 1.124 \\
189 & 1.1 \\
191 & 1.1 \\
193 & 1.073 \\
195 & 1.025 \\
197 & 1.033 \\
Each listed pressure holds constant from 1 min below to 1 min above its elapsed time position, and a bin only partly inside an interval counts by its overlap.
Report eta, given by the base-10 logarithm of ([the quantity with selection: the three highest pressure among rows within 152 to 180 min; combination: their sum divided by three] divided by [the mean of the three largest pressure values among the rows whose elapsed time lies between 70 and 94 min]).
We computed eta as -0.010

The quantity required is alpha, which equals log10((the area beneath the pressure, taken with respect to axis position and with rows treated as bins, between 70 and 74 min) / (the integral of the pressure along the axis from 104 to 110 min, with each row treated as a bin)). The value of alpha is -0.20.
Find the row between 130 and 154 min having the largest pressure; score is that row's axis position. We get 131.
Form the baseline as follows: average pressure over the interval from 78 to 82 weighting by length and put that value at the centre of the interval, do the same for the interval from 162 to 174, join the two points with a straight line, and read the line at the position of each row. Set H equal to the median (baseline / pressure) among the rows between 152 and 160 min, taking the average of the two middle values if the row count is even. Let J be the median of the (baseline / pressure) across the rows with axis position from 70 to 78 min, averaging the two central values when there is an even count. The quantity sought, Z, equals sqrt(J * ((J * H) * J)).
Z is 0.99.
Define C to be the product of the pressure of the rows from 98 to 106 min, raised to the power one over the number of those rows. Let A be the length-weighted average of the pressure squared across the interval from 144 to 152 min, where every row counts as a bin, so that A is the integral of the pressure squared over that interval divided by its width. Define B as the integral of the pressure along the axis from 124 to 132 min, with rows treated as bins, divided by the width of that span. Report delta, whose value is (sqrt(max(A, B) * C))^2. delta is 2.1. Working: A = 1.7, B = 1.33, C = 1.26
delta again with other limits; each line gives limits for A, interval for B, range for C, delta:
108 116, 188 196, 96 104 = 2.1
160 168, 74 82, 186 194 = 1.5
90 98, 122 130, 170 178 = 1.7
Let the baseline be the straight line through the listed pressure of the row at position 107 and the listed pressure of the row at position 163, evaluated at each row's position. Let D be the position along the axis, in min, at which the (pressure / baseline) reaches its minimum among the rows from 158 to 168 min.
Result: 161 min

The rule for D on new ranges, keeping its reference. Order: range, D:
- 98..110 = 101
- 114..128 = 119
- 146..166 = 161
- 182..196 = 195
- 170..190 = 177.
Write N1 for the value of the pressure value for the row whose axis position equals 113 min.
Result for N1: 1.329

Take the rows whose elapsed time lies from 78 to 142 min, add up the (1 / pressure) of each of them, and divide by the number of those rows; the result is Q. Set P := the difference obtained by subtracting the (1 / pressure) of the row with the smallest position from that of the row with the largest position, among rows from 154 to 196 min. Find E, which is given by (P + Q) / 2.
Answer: 0.47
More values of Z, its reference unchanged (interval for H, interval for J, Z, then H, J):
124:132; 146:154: 0.82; 0.898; 0.91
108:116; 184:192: 1.00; 0.923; 1.03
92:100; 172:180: 1.04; 0.971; 1.04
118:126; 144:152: 0.84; 0.952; 0.91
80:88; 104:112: 0.89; 0.990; 0.93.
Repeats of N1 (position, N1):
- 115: 1.267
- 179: 1.12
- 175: 1.106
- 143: 1.284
